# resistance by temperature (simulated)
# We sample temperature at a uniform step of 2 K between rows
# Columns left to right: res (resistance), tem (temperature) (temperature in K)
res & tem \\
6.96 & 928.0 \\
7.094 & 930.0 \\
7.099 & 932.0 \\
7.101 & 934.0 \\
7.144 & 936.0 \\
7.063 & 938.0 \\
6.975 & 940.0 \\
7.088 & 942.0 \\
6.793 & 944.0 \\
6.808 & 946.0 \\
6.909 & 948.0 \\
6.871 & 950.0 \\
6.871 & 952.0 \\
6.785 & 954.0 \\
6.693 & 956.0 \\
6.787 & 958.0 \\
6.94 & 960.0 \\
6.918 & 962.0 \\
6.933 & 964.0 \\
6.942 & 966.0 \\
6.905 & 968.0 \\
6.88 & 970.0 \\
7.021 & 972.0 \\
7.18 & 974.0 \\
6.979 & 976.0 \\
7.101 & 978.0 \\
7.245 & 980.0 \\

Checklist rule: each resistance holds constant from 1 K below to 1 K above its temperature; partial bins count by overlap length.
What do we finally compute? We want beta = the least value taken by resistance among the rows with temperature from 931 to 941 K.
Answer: 6.975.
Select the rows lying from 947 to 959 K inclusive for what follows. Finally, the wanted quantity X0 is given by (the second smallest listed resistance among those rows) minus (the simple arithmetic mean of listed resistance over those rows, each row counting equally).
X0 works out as -0.03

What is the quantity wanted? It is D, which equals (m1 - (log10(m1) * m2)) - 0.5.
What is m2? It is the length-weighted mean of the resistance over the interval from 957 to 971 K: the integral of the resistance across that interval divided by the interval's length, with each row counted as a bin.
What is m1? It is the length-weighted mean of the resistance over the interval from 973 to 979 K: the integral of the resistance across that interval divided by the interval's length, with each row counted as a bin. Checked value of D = 0.72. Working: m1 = 7.09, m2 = 6.90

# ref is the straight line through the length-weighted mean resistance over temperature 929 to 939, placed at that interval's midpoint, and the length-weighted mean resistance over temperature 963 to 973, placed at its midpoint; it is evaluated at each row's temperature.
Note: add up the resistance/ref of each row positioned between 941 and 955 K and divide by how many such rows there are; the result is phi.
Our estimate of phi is 0.98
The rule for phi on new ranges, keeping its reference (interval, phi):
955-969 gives 0.99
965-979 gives 1.01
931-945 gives 0.99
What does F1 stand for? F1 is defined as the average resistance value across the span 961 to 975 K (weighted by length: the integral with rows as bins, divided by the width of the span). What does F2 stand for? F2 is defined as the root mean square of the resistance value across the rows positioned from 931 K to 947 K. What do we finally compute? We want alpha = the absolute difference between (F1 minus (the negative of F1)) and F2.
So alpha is 6.9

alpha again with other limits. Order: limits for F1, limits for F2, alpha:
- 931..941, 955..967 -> 7.3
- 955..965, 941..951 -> 6.8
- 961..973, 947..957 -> 7.0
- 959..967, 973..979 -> 6.8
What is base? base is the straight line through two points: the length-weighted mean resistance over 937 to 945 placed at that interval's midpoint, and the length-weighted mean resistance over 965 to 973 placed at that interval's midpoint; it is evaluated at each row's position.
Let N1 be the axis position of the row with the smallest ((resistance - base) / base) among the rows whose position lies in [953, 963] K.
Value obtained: 956.0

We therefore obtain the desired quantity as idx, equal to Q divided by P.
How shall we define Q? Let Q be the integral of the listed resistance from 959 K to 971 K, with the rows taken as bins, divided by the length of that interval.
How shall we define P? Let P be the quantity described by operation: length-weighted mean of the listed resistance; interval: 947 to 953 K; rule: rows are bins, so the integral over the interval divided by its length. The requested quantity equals 1.01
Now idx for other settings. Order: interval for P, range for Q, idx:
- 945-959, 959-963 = 1.02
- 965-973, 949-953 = 0.99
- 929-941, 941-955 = 0.97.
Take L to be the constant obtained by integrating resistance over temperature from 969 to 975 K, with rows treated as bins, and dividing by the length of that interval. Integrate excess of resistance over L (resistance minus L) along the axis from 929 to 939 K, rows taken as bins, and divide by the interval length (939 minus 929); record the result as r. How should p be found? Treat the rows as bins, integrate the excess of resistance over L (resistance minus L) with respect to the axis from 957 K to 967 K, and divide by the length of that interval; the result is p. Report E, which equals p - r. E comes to -0.20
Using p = -0.12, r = 0.07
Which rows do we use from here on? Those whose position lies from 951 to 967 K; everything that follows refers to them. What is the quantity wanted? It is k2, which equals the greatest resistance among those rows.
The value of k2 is 6.942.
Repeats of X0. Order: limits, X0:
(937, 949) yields -0.13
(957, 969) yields 0.00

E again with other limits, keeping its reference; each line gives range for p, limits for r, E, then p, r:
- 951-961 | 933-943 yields -0.26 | -0.21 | 0.05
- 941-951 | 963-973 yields -0.04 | -0.13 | -0.09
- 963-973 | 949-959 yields 0.13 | -0.09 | -0.23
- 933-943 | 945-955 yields 0.23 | 0.05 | -0.18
